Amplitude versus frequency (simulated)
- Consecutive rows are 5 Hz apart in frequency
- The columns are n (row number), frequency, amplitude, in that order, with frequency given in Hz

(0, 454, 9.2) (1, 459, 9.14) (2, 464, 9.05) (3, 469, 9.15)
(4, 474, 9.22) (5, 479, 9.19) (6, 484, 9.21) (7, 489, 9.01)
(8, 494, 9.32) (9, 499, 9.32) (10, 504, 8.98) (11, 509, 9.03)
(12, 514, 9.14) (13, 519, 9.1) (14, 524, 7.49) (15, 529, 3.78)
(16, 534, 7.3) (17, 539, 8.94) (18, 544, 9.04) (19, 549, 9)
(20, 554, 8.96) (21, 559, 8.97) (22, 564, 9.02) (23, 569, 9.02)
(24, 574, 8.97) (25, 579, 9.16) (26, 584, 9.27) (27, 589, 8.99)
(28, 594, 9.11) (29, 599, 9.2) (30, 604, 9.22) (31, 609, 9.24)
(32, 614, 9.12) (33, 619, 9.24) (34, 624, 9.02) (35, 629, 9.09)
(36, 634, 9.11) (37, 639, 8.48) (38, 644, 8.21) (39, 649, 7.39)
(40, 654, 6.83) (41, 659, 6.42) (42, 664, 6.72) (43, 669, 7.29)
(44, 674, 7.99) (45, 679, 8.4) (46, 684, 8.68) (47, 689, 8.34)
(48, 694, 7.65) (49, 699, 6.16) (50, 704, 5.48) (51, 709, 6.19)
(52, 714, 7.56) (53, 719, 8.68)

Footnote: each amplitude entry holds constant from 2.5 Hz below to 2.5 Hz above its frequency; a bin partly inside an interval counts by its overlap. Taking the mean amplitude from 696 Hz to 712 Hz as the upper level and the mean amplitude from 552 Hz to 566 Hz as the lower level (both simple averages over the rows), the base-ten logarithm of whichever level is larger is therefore 0.953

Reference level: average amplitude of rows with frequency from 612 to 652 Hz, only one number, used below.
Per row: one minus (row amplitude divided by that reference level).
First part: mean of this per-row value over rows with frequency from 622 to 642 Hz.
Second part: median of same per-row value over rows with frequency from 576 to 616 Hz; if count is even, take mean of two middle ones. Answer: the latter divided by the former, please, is 2.2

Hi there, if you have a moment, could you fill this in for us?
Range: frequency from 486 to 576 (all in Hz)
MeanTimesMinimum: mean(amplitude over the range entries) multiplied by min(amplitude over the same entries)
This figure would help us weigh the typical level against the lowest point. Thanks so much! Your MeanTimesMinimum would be 32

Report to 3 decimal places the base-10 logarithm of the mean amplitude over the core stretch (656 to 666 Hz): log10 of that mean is 0.818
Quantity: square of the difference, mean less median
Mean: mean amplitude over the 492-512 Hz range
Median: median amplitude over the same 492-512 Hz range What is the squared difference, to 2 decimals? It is 0.00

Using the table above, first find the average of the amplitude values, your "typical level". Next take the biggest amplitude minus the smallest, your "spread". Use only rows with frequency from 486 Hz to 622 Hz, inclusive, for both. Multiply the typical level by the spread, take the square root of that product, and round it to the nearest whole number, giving 7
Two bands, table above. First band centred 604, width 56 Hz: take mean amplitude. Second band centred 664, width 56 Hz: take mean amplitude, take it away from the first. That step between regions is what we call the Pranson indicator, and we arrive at 1.4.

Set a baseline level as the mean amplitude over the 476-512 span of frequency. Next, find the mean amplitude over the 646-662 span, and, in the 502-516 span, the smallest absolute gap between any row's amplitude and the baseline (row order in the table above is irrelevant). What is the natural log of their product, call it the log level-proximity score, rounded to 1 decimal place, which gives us -2.5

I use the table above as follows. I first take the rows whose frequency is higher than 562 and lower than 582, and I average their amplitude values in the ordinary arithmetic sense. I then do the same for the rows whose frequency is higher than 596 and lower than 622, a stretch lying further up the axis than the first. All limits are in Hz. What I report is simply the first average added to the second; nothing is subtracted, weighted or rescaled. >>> 18.2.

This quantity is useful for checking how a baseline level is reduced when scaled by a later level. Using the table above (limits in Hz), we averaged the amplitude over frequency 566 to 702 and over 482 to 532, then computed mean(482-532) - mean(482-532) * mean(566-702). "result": -62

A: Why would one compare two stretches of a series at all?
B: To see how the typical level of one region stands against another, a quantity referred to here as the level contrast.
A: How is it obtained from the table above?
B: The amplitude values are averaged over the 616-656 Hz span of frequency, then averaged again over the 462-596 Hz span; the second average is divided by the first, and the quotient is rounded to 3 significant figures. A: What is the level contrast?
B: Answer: 1.04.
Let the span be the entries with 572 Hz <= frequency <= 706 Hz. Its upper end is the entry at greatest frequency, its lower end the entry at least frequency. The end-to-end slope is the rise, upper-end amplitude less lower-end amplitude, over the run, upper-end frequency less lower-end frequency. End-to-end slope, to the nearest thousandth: -0.027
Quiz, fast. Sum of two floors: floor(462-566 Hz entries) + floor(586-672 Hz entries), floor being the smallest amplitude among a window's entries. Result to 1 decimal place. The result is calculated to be 10.2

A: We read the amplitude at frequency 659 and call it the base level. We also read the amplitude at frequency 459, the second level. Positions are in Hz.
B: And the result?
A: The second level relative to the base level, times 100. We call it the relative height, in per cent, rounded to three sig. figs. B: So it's 142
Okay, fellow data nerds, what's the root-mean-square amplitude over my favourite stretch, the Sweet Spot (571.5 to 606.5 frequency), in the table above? 9.13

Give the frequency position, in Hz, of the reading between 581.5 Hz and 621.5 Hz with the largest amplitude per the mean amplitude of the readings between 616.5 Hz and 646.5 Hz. 584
